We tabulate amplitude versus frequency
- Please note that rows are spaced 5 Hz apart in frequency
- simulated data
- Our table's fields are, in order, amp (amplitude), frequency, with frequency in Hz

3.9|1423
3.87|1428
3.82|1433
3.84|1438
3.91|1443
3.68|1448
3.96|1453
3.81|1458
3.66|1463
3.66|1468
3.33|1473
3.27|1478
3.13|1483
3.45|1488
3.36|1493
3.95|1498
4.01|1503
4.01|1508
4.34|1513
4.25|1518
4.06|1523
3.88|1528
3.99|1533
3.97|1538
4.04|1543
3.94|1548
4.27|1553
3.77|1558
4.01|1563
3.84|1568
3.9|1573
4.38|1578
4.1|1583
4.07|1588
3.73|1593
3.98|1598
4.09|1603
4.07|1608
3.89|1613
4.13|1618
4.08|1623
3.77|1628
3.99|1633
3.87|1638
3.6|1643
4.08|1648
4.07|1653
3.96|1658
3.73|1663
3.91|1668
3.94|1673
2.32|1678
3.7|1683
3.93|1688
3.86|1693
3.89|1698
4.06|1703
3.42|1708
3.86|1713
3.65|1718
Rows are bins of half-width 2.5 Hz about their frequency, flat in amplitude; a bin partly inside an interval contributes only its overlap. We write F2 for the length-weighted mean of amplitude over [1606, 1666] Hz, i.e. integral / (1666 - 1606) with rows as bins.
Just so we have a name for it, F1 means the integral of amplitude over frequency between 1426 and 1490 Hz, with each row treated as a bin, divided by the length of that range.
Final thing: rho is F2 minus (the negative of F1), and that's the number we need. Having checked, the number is 7.58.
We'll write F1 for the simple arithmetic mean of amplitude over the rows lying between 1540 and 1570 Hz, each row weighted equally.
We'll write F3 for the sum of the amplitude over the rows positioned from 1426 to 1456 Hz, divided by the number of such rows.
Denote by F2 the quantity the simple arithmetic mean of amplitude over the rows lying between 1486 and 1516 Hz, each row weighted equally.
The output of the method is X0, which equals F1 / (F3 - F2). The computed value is -597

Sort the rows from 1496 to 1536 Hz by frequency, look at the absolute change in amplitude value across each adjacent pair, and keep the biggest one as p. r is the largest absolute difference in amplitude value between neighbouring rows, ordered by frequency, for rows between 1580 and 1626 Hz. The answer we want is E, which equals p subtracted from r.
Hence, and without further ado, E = 0.0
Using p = 0.33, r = 0.34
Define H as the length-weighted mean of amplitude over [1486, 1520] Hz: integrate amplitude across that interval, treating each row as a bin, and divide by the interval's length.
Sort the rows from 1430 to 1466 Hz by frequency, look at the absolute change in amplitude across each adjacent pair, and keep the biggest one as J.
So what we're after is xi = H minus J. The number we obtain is 3.63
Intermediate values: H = 3.91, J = 0.3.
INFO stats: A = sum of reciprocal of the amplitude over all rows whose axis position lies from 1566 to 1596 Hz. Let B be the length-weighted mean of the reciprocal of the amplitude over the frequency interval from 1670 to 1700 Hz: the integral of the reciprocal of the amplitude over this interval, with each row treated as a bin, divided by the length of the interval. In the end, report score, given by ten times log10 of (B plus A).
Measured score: 2.5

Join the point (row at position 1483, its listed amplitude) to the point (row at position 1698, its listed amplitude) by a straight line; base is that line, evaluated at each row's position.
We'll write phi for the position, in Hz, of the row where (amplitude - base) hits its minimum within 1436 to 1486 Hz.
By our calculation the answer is 1483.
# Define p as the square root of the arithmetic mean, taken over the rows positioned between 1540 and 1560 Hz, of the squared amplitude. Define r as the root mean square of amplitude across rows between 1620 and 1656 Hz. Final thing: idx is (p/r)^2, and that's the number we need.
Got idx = 1.04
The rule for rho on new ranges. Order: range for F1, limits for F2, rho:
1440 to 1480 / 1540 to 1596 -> 7.67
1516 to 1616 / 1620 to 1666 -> 7.92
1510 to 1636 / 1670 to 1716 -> 7.69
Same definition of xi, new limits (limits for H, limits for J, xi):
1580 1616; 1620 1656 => 3.52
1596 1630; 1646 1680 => 2.39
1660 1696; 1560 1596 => 3.16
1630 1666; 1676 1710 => 2.52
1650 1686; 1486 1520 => 3.08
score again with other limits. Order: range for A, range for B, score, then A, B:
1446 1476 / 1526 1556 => 2.7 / 1.63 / 0.249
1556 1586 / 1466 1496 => 2.6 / 1.50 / 0.297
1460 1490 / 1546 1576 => 3.0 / 1.76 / 0.253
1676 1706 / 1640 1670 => 3.0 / 1.72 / 0.258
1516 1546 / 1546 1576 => 2.4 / 1.49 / 0.253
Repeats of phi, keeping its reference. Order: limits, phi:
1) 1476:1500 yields 1483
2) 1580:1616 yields 1593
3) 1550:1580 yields 1558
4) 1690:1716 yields 1708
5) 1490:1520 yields 1493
